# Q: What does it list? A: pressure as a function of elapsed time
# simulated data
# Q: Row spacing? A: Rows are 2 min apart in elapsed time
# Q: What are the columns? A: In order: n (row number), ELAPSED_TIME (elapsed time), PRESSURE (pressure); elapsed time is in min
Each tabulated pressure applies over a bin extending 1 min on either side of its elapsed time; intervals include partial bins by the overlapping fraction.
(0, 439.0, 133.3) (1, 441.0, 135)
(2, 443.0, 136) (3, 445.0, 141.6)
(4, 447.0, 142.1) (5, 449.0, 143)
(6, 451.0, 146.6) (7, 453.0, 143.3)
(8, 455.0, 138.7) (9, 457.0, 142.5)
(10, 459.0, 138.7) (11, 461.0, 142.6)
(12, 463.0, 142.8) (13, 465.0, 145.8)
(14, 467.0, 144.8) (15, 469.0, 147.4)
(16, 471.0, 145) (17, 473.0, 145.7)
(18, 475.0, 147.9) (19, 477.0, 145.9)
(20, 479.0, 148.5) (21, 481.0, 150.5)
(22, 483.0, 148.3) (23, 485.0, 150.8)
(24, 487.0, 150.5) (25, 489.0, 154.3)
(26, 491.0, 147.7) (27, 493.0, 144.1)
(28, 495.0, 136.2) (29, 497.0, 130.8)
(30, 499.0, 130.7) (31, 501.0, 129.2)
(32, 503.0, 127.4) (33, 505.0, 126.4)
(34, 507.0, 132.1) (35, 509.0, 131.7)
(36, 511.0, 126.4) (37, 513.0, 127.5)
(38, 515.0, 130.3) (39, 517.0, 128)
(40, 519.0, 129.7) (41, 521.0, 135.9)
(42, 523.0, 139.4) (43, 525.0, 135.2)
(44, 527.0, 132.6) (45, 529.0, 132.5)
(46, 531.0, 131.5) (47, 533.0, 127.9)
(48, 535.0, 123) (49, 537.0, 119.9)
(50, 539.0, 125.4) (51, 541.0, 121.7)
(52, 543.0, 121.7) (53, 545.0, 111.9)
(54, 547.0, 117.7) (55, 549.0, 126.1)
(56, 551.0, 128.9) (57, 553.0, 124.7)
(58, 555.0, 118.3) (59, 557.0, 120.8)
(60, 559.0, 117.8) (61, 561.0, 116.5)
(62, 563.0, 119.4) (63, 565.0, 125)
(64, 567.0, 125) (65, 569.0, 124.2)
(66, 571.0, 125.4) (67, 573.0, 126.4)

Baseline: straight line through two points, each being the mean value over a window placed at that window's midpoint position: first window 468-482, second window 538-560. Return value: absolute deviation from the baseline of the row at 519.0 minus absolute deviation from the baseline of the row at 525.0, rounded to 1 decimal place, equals -3.3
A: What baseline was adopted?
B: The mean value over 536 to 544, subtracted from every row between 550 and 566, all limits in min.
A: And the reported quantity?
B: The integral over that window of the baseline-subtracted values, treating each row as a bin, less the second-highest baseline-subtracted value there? -15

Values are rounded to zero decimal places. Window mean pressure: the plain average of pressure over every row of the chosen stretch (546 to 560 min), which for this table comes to 122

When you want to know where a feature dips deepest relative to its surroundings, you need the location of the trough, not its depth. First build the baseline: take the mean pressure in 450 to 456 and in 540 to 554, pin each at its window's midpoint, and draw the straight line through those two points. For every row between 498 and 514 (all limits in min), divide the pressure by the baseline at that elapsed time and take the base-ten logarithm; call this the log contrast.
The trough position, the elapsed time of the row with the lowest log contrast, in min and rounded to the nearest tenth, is 505.0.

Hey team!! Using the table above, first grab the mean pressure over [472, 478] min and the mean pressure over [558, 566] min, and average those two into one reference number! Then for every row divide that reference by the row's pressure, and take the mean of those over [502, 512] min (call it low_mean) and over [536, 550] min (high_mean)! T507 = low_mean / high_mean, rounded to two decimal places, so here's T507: 0.94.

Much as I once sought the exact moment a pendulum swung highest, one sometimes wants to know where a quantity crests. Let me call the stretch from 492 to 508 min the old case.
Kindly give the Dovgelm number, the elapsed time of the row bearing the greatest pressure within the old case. 493.0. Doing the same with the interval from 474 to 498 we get 489.0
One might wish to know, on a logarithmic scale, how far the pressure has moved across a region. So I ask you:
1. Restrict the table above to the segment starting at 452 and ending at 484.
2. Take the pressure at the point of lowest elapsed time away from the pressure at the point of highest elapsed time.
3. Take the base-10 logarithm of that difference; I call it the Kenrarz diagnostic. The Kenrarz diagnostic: 0.7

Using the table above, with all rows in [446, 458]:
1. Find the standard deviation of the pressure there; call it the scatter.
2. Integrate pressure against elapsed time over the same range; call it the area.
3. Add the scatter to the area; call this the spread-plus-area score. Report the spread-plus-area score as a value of 1715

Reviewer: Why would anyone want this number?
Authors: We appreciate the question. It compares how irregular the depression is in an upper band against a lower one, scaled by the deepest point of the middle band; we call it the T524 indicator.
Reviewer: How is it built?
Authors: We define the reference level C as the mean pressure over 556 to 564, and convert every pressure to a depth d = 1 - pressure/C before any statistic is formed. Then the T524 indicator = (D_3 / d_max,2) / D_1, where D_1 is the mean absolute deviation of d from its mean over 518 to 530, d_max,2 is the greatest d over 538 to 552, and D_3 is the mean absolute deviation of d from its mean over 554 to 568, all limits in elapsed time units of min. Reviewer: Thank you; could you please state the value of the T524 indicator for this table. 18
